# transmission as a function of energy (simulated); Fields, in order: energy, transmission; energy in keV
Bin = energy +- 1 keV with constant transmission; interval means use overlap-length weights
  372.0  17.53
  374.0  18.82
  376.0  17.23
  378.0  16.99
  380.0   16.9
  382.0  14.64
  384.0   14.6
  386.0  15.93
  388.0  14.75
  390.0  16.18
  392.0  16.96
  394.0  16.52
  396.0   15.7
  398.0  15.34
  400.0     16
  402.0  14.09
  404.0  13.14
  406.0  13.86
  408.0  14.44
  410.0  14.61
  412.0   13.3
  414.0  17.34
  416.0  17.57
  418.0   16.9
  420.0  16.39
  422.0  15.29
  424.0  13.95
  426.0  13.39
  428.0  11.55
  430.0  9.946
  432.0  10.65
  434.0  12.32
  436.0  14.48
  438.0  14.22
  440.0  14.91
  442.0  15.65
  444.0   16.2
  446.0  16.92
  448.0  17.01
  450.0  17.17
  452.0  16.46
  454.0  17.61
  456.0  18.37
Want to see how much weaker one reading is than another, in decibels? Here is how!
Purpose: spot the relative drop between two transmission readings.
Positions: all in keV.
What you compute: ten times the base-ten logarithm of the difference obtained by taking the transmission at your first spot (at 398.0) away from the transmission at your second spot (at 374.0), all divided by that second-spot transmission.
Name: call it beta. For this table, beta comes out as -7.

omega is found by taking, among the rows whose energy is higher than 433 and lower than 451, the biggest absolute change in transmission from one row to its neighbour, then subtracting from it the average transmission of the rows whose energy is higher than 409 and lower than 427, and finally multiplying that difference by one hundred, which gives -1326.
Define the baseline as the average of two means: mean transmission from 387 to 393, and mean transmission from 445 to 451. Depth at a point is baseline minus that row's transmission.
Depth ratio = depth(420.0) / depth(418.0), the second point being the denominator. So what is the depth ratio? 0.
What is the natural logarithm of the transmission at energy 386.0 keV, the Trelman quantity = 2.77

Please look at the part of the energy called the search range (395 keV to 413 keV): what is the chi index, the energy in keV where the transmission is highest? 400.0 keV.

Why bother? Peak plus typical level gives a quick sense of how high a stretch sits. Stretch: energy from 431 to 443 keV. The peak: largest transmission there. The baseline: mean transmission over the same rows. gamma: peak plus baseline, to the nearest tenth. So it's 29.4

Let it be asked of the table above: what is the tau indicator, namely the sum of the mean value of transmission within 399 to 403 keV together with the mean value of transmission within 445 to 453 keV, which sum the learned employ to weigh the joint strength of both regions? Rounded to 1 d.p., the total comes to 31.9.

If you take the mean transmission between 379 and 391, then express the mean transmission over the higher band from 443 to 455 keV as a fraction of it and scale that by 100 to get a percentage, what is 109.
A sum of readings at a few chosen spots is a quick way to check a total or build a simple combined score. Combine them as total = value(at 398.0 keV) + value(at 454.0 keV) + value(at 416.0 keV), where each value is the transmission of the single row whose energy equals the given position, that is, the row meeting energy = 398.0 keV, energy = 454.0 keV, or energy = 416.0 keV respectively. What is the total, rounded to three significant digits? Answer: 50.5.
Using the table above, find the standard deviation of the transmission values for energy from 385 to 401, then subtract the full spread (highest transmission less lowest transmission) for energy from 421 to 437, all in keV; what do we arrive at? -4.7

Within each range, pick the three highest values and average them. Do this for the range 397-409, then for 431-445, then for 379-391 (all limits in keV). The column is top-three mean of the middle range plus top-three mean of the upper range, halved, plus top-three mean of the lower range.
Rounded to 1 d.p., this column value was 31.8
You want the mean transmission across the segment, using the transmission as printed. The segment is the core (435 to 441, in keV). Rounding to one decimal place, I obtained 14.5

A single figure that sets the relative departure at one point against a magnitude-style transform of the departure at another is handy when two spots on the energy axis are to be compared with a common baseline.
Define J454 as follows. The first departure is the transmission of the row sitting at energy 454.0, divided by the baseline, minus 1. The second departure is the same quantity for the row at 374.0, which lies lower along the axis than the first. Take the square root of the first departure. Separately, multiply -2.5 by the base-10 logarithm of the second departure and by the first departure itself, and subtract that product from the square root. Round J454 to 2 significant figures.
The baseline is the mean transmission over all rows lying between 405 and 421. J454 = 0.14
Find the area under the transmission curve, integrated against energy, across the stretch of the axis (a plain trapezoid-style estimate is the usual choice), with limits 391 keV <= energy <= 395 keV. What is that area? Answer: 67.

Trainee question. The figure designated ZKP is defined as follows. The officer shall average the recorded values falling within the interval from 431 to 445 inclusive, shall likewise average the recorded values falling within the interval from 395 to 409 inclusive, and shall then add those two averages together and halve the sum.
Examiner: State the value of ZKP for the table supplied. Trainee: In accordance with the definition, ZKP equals 14.4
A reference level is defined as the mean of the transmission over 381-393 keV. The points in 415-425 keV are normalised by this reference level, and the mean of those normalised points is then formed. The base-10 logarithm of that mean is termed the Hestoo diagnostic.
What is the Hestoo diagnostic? 0.014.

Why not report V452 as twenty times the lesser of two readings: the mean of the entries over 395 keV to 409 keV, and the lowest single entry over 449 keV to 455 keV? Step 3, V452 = 293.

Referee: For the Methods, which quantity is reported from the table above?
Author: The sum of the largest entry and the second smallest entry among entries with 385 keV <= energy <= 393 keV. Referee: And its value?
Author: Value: 33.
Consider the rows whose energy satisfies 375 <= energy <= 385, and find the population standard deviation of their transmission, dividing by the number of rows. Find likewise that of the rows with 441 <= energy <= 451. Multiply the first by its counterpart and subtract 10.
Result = -9.3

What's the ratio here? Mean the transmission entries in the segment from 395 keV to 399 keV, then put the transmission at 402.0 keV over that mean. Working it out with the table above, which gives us 0.91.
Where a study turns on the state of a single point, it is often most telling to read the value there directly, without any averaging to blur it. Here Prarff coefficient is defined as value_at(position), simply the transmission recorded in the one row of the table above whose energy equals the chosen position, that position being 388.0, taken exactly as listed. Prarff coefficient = 14.75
